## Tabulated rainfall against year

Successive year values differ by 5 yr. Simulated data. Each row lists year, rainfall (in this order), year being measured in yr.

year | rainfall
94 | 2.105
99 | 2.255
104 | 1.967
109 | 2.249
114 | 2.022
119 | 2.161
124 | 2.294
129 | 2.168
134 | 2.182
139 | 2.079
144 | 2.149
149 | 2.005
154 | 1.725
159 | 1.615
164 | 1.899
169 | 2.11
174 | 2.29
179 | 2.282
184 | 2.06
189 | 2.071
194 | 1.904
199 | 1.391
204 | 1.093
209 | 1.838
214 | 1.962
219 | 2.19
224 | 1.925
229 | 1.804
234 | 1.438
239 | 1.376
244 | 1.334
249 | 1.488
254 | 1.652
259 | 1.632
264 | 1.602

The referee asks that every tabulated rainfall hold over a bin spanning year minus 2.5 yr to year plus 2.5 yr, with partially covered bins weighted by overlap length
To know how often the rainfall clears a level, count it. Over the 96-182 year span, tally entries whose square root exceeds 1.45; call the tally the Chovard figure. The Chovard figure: 10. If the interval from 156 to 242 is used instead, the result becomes 4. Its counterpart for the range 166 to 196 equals 3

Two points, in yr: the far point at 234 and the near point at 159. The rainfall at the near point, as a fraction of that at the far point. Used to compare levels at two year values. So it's 1.12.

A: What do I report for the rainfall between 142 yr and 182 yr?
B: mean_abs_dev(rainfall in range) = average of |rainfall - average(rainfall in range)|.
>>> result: 0.20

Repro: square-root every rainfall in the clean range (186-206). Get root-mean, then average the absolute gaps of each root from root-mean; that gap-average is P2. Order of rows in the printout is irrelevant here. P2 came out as 0.15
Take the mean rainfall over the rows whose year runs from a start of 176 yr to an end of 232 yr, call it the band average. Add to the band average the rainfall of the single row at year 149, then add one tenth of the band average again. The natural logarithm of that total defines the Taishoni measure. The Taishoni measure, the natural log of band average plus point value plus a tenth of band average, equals 1.40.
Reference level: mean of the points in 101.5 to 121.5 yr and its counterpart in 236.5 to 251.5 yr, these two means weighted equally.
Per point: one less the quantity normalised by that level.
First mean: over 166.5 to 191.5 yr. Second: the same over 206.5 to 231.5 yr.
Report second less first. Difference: 0.13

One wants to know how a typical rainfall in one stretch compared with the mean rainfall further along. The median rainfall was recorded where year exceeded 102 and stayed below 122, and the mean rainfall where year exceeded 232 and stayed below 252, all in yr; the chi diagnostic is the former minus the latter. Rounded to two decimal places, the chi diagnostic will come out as 0.68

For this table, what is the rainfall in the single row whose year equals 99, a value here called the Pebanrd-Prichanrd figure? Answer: 2.255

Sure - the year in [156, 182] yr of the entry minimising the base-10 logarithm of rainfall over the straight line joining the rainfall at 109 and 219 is 159 yr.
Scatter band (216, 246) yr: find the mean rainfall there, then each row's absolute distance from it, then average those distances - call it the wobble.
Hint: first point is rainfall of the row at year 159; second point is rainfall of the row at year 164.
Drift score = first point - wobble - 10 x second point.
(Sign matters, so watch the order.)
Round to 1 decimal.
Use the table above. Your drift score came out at -17.7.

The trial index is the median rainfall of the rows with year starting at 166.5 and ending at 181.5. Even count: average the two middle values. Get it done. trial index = 2.28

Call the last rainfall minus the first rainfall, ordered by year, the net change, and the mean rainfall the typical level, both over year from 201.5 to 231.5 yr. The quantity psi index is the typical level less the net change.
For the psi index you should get 1.09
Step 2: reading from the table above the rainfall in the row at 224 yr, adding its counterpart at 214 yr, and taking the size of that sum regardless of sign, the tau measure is 3.9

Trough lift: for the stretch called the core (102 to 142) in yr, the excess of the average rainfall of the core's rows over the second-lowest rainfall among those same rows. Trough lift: 0.12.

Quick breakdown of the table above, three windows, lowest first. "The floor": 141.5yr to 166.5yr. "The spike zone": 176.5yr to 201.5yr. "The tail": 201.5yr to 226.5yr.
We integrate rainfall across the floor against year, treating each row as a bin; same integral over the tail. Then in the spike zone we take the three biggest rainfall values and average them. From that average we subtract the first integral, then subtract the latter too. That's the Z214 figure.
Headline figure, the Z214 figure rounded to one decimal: -89.9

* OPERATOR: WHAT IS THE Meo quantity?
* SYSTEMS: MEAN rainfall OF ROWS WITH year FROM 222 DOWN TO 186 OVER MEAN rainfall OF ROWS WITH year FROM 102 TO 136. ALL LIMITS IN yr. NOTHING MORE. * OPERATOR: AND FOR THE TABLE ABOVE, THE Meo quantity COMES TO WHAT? 0.83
